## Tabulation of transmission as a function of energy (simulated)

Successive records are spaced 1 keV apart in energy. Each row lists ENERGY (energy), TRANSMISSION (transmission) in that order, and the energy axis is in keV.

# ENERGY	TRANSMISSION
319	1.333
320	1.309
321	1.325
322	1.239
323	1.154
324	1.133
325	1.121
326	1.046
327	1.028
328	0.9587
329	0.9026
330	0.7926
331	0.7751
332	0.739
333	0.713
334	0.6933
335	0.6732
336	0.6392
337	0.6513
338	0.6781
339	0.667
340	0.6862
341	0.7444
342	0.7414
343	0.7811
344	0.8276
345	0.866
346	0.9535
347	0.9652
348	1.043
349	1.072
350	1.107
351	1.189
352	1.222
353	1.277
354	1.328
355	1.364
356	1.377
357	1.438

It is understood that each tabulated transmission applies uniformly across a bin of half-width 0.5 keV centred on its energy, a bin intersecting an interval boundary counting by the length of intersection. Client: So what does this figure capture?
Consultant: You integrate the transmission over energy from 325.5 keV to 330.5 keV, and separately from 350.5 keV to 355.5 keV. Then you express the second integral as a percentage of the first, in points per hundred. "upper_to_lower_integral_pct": 135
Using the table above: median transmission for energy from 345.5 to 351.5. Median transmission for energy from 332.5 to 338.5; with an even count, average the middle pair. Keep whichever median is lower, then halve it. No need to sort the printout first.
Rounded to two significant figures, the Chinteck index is 0.34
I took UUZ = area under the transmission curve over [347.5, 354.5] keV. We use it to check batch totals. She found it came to 8.2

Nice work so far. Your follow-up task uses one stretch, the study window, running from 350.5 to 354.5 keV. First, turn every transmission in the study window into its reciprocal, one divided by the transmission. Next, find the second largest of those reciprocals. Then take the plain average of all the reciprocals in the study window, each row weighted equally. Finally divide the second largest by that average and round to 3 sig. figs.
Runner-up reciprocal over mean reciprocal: 1.02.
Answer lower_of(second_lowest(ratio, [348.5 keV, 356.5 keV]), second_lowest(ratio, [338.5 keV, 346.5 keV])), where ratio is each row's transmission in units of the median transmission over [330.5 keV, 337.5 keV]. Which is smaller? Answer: 0.99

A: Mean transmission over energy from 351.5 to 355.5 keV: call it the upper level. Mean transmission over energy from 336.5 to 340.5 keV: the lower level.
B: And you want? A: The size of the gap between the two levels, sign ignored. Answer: 0.6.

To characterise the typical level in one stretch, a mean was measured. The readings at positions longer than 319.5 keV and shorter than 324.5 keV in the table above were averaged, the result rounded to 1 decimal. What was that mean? 1.2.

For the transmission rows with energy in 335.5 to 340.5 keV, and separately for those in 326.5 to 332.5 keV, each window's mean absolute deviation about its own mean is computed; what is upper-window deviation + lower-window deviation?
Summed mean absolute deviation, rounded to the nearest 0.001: 0.112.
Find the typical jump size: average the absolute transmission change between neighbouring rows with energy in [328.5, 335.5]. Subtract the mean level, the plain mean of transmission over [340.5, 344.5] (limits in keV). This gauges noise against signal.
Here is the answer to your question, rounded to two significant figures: -0.74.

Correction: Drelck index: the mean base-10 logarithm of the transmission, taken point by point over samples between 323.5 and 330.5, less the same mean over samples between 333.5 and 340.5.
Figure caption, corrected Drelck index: 0.17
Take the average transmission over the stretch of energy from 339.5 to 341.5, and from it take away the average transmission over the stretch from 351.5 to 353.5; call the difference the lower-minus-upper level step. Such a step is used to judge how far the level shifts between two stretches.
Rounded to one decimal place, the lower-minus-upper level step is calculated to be -0.5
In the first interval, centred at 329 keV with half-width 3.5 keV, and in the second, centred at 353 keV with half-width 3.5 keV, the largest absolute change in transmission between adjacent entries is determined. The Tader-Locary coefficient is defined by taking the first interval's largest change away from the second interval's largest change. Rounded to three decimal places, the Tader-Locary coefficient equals -0.028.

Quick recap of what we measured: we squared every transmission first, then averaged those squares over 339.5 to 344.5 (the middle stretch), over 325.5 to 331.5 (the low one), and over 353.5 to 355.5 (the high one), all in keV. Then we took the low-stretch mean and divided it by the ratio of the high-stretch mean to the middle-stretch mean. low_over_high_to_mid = 0.27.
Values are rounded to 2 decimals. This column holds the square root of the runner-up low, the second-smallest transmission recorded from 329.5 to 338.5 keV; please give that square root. 0.81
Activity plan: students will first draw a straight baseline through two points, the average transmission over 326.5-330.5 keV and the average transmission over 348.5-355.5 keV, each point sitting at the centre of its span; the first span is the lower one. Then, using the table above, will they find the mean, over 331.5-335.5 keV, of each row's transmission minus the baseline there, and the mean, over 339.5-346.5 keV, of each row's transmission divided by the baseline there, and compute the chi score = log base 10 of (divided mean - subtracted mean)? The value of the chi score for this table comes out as 0.00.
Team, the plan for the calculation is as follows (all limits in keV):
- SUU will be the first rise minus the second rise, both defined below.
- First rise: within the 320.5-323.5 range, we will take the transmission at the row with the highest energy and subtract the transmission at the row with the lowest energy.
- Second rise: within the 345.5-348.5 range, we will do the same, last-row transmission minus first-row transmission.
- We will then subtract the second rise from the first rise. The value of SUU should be -0.26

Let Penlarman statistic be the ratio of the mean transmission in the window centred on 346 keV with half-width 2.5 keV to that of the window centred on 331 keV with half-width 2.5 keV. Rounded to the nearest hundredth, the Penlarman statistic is 1.19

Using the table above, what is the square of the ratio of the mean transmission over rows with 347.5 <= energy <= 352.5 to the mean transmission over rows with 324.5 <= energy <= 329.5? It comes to 1.2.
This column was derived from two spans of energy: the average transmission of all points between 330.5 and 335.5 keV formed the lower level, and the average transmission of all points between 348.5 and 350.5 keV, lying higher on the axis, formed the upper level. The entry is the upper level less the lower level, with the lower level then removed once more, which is -0.35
